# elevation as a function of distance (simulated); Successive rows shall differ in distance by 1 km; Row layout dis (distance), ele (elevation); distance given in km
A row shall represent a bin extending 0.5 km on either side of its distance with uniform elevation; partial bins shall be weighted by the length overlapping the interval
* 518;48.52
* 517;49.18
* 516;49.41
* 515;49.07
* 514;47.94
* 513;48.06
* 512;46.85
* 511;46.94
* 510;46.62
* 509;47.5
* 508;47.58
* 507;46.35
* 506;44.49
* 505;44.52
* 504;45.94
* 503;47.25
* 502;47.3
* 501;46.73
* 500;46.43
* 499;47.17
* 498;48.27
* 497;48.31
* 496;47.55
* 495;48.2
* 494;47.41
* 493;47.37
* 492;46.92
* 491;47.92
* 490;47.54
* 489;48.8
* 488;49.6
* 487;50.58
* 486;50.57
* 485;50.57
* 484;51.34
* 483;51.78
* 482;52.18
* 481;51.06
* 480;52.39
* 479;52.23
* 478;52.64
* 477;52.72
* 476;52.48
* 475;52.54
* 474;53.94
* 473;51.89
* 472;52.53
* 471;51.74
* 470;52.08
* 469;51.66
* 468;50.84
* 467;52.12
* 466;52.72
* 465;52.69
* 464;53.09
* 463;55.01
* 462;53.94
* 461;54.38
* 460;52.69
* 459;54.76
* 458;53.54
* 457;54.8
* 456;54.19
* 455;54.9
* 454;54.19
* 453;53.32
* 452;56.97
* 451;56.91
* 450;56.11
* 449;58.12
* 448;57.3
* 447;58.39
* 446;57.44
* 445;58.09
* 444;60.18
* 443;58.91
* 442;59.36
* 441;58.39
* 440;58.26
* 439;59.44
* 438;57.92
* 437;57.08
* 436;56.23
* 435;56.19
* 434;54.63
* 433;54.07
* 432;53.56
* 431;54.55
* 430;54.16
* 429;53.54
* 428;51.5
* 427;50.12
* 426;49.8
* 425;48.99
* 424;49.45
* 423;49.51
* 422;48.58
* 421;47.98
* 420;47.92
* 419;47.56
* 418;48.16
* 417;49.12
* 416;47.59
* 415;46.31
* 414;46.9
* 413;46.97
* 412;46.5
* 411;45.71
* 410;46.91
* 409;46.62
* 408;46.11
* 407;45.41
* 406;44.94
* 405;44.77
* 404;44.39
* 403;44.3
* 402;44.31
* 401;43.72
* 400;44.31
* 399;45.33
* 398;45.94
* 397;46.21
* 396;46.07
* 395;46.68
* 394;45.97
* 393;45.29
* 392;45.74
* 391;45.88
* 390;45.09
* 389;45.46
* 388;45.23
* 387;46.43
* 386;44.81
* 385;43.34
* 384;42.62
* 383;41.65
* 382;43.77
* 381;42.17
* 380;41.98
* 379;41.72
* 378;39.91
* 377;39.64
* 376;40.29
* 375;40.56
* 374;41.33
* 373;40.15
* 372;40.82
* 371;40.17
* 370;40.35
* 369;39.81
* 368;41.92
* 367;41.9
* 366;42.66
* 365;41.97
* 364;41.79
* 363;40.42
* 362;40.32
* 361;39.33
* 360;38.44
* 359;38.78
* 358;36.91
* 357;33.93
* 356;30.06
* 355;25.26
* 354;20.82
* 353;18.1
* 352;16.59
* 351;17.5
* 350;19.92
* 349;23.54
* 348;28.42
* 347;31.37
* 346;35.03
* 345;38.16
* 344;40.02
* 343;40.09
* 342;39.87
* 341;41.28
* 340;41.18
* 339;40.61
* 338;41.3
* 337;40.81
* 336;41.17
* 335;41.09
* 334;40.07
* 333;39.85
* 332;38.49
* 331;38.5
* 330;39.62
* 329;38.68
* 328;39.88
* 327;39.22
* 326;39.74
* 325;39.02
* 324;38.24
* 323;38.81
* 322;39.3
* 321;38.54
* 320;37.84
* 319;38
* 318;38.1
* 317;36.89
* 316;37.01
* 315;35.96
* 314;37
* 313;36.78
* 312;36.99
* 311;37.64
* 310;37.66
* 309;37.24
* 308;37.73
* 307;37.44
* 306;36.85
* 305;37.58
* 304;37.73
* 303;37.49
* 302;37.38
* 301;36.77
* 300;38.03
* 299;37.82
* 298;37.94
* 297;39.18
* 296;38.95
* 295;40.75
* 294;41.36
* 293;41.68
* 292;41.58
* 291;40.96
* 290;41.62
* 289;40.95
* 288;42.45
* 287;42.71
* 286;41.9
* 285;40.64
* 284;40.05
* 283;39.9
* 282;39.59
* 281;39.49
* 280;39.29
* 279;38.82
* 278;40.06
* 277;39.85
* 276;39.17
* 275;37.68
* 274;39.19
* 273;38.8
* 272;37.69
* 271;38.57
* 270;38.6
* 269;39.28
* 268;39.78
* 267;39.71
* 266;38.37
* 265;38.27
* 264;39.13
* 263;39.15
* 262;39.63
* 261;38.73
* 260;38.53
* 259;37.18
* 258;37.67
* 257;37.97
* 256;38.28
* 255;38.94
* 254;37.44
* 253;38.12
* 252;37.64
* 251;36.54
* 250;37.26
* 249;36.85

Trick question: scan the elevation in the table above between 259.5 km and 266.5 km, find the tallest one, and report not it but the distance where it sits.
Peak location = 262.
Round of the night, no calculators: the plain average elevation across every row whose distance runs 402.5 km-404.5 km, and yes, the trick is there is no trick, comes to 44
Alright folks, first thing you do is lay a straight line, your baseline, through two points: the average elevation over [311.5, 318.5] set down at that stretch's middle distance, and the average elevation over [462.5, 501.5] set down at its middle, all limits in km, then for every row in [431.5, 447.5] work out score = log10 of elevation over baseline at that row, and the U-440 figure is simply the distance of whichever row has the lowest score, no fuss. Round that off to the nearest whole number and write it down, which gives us 432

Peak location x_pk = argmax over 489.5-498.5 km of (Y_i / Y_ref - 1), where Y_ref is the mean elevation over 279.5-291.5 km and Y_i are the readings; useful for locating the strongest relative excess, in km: 497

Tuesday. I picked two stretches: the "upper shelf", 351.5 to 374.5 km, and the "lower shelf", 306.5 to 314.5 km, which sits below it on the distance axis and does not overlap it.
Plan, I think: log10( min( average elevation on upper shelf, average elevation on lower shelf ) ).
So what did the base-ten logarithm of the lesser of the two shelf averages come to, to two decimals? 1.56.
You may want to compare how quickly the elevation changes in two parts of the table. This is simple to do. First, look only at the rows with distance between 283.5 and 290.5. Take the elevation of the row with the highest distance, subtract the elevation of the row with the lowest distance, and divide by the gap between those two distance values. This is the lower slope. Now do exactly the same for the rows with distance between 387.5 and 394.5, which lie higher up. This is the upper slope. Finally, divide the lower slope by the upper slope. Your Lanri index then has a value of 2.1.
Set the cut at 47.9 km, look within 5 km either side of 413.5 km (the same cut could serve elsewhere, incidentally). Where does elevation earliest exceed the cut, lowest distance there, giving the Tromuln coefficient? 417 km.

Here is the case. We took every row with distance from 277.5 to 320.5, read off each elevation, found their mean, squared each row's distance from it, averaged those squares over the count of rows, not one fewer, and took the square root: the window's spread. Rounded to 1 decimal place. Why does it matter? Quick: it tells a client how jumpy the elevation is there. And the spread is 1.8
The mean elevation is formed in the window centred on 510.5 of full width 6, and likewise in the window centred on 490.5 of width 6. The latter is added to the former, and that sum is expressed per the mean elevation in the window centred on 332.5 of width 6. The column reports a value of 2.41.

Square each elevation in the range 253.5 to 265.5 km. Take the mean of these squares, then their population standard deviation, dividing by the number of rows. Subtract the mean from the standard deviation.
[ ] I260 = -1421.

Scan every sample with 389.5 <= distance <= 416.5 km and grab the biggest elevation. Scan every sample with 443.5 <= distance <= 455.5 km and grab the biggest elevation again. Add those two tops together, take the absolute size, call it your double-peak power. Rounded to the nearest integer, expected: 108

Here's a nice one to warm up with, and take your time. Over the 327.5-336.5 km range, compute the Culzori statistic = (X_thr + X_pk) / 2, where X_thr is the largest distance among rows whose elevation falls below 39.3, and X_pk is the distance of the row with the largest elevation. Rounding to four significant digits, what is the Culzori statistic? 334.0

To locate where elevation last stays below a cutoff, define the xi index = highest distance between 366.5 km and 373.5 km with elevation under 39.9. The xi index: 369 km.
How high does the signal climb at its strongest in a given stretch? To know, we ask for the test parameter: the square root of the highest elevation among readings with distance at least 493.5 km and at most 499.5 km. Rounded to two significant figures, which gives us 7.0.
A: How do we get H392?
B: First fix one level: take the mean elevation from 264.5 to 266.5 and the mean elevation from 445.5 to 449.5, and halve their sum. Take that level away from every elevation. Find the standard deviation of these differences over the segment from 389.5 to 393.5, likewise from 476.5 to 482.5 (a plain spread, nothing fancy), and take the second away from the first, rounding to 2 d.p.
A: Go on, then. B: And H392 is -0.23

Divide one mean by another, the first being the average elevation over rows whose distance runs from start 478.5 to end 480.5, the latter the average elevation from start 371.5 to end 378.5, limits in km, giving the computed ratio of 1.3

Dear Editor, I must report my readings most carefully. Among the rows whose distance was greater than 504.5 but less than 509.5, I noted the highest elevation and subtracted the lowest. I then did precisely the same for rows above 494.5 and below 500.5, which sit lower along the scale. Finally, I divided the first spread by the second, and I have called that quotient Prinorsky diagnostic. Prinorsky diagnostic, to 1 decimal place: 1.6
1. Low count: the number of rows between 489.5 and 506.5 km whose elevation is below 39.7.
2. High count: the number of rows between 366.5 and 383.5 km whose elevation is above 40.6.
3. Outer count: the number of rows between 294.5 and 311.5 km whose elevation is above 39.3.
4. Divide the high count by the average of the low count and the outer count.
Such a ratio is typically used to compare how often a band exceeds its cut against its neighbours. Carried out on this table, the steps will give 18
